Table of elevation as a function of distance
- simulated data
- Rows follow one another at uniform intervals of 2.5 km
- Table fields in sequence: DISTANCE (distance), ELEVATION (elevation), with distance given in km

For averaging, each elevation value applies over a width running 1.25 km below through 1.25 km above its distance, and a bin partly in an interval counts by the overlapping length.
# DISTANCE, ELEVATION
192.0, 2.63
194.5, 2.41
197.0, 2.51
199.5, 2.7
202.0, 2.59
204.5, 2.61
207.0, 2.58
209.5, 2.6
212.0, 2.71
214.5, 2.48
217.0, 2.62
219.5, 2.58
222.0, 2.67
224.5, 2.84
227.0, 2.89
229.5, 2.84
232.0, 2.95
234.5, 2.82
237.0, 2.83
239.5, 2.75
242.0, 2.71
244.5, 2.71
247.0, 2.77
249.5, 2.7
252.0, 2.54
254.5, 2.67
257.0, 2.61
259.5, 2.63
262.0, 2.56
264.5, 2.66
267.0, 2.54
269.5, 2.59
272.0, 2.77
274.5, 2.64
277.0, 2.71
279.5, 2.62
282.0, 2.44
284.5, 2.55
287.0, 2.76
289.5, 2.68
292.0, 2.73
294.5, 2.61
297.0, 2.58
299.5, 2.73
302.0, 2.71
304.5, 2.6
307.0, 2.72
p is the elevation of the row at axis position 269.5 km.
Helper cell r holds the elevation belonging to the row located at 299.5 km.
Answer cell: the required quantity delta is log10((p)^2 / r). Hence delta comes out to 0.390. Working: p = 2.59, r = 2.73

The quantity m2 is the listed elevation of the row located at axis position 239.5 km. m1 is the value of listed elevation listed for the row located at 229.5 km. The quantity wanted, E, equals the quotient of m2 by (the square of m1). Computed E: 0.341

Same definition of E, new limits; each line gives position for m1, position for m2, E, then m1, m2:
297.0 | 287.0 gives 0.415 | 2.58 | 2.76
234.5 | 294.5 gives 0.328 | 2.82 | 2.61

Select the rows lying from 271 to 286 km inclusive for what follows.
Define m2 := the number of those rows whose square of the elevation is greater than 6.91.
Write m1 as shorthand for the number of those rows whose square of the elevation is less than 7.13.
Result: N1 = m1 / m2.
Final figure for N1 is 1.3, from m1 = 4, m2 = 3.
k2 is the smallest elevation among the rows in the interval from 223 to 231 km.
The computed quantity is 2.84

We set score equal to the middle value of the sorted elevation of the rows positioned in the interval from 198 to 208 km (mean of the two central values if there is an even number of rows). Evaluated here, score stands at 2.60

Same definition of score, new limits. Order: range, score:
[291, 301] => 2.67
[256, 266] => 2.62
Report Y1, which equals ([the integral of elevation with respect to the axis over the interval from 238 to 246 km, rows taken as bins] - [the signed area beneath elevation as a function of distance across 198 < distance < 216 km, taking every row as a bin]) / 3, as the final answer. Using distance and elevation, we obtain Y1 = -8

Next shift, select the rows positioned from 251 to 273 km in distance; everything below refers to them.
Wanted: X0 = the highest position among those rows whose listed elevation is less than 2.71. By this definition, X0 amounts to 269.5 km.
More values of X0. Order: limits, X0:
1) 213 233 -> 222.0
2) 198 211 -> 209.5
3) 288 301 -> 297.0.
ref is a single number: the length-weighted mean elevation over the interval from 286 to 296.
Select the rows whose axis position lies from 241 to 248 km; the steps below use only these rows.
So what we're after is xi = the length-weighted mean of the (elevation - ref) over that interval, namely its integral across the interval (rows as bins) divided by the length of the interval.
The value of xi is 0.04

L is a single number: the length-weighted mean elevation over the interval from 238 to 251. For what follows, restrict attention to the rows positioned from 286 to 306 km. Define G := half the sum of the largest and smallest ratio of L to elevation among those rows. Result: 1.02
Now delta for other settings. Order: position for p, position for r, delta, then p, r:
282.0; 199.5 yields 0.343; 2.44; 2.7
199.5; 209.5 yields 0.448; 2.7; 2.6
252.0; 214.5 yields 0.415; 2.54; 2.48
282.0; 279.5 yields 0.356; 2.44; 2.62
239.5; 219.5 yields 0.467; 2.75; 2.58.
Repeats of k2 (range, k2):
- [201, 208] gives 2.58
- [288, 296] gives 2.61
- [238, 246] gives 2.71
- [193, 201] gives 2.41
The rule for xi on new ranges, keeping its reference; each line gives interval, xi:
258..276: -0.06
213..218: -0.14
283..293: -0.02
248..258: -0.06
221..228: 0.11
